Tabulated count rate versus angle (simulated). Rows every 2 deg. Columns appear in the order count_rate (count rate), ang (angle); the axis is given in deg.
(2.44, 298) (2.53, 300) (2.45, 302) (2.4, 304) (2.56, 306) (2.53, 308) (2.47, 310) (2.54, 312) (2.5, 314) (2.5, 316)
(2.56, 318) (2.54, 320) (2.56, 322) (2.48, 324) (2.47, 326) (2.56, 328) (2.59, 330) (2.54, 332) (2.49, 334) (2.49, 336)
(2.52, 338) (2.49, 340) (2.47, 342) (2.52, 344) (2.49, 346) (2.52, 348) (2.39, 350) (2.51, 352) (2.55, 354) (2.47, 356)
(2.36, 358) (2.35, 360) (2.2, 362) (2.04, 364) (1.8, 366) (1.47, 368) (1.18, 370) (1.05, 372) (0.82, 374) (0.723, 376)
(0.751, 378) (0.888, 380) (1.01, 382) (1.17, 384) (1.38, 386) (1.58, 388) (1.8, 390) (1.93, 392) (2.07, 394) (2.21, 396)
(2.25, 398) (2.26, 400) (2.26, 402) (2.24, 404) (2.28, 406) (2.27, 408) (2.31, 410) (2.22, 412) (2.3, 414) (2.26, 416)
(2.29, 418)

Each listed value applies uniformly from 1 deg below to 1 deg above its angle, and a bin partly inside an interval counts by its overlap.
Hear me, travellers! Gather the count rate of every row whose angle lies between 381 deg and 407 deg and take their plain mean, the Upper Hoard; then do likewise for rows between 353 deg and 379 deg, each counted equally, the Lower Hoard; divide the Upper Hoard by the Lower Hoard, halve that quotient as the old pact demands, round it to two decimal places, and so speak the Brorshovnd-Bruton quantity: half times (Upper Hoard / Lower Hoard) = 0.56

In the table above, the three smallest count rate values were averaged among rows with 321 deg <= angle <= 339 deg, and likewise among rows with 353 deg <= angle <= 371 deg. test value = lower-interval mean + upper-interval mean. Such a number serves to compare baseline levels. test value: 3.96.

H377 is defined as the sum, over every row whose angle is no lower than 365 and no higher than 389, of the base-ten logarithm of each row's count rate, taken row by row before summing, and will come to 0.5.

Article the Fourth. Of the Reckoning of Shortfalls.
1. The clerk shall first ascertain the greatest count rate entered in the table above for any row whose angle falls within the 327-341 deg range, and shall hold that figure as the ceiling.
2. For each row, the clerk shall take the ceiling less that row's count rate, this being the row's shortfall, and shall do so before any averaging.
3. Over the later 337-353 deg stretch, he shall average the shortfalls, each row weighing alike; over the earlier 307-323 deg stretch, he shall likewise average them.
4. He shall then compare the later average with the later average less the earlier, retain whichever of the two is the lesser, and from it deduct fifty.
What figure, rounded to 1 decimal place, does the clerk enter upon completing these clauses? -50.0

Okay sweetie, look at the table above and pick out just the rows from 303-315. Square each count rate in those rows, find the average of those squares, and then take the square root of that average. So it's 2.50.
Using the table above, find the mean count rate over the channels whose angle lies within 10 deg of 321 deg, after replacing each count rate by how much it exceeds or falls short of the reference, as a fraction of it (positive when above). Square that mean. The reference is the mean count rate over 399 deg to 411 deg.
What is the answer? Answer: 0.013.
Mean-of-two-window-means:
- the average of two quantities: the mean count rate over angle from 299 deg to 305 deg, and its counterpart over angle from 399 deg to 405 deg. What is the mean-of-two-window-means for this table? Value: 2.36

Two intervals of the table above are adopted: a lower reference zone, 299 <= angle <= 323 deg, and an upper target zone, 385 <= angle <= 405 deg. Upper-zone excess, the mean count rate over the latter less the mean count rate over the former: -0.5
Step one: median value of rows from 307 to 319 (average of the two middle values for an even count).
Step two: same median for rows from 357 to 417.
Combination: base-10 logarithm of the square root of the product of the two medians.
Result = 0.357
